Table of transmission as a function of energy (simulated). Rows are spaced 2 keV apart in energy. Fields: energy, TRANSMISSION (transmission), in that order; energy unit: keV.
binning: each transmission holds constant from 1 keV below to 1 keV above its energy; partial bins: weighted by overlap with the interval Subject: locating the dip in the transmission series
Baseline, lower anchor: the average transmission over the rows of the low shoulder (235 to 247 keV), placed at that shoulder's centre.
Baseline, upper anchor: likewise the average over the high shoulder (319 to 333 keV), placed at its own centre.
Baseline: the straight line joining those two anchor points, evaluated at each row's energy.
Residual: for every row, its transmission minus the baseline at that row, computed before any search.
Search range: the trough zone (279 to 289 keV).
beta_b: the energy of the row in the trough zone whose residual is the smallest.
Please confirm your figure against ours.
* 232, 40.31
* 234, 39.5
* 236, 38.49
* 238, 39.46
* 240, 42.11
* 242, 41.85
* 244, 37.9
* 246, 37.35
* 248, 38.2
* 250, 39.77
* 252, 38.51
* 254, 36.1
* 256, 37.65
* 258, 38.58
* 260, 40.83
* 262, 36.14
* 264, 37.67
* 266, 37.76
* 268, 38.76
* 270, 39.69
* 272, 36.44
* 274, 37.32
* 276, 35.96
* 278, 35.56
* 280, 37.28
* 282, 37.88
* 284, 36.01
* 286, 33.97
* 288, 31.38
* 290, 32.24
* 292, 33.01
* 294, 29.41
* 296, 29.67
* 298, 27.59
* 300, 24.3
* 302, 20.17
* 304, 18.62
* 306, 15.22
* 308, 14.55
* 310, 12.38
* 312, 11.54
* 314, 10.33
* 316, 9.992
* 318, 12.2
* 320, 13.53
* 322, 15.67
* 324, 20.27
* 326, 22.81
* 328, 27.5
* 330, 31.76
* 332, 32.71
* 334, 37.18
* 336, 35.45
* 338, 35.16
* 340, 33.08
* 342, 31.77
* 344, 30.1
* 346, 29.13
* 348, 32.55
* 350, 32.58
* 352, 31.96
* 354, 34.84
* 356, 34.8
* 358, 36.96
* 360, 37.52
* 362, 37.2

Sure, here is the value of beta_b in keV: 288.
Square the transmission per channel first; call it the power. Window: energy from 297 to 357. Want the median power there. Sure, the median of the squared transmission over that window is 759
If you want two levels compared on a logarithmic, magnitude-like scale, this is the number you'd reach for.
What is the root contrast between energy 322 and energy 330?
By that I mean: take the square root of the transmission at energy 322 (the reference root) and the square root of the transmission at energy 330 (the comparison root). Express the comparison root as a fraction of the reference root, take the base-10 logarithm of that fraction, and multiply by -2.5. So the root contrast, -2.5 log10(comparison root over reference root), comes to -0.4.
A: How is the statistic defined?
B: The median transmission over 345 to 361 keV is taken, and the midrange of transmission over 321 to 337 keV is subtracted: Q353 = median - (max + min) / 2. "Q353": 7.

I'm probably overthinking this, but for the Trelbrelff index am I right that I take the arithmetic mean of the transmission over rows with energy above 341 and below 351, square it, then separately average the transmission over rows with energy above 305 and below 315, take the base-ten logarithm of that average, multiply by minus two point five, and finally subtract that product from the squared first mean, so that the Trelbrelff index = 978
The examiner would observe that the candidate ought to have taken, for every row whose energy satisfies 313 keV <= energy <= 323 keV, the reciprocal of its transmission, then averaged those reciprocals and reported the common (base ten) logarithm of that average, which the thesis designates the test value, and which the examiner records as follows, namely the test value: -1.08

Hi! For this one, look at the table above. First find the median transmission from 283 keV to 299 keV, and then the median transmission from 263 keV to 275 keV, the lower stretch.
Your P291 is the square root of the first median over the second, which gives 0.92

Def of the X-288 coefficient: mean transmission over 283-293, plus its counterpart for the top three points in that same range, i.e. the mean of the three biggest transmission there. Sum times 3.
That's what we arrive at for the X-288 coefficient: 203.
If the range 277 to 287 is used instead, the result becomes 220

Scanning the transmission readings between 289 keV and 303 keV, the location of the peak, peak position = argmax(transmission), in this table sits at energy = 292 keV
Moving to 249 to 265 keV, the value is 260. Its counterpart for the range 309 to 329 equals 328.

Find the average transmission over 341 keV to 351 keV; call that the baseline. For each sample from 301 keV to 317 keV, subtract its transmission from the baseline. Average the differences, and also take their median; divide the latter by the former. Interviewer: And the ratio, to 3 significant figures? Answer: 1.04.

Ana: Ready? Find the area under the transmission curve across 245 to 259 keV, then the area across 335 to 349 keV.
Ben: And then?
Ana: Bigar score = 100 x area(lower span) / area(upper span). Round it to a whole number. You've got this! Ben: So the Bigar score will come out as 117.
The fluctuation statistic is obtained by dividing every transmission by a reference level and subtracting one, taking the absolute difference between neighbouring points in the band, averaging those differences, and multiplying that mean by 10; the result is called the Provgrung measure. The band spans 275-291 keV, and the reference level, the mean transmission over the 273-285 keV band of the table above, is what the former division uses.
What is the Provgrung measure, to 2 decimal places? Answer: 0.39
